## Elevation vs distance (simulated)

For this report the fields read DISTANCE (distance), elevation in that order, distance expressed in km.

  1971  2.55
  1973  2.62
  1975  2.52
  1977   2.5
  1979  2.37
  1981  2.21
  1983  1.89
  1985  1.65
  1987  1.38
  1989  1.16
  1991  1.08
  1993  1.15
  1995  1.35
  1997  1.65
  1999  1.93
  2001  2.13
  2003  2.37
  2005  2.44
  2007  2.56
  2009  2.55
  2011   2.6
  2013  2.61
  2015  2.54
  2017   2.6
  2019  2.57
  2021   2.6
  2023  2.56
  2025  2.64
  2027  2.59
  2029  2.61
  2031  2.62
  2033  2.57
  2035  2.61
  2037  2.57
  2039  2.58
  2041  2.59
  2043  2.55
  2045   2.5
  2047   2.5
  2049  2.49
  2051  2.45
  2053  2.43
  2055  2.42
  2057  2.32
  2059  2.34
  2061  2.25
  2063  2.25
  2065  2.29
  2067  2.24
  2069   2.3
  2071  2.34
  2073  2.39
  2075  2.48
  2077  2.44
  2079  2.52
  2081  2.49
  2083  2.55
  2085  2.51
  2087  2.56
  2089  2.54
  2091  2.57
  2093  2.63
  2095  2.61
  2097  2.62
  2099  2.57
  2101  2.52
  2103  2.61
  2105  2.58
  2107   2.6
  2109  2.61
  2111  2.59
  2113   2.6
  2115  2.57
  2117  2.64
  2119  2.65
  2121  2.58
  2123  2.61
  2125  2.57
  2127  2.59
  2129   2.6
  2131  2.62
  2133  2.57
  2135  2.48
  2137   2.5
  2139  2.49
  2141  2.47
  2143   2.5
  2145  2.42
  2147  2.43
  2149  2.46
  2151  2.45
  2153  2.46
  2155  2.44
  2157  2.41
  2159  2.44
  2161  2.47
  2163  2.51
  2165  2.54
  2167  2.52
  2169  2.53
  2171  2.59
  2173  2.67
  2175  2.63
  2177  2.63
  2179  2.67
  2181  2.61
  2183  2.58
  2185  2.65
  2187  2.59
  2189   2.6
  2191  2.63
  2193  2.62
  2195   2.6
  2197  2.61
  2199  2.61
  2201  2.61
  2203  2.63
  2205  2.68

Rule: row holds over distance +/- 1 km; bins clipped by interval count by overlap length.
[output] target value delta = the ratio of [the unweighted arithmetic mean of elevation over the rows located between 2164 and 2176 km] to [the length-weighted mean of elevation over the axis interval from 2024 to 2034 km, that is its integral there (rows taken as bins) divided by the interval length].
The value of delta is 0.99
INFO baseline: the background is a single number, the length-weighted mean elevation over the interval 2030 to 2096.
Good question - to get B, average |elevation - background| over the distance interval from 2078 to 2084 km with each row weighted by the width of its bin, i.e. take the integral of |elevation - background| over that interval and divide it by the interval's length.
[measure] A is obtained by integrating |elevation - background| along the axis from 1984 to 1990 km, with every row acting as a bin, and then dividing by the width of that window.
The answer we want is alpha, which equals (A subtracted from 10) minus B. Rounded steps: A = 1.07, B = 0.05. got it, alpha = 8.88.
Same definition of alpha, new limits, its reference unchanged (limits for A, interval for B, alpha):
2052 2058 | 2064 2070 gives 9.73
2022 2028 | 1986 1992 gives 8.61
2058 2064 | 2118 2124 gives 9.67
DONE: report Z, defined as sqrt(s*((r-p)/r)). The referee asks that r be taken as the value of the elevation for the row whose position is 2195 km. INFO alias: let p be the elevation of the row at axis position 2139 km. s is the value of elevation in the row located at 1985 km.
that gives 0.26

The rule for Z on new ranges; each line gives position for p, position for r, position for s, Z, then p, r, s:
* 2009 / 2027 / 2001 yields 0.18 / 2.55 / 2.59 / 2.13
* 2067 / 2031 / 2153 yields 0.60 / 2.24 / 2.62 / 2.46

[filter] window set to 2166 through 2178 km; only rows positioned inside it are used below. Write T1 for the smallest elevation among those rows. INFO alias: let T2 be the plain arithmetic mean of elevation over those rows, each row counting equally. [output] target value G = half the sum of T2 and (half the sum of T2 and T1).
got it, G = 2.58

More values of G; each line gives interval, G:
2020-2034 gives 2.59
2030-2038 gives 2.59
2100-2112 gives 2.57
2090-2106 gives 2.57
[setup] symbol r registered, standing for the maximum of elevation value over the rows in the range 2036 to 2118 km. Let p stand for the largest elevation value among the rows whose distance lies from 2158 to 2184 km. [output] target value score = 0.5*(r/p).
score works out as 0.494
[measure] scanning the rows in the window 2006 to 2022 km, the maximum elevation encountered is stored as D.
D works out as 2.61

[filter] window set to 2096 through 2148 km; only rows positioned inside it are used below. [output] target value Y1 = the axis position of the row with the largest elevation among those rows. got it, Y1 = 2119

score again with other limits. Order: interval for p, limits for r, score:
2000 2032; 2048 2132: 0.502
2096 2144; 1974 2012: 0.491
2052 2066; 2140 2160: 0.514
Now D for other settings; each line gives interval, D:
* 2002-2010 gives 2.56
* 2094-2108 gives 2.62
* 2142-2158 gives 2.5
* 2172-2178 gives 2.67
